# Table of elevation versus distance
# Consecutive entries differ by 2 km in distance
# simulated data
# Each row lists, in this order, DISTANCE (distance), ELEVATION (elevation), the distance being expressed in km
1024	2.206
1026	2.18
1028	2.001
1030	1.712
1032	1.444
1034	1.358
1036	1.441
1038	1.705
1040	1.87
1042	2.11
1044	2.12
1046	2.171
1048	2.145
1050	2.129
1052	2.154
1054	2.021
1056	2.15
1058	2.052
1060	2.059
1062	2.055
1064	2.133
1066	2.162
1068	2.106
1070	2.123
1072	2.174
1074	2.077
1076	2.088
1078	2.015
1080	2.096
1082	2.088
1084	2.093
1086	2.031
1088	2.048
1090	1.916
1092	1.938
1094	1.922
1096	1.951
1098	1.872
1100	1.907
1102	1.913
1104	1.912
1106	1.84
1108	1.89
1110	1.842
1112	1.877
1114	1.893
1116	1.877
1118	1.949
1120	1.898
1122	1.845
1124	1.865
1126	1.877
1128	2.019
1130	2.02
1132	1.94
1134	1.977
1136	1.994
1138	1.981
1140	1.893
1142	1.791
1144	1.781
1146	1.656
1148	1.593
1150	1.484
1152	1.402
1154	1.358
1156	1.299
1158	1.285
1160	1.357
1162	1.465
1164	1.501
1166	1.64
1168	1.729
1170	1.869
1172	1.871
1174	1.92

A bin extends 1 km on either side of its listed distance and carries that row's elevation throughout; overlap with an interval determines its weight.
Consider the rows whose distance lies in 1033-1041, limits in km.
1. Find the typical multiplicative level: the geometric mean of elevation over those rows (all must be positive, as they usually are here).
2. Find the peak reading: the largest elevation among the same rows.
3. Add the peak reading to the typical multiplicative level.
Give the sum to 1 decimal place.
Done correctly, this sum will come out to 3.5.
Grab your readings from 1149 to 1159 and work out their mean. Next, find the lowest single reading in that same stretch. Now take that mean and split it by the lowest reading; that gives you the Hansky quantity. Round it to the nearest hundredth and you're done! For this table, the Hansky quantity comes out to 1.06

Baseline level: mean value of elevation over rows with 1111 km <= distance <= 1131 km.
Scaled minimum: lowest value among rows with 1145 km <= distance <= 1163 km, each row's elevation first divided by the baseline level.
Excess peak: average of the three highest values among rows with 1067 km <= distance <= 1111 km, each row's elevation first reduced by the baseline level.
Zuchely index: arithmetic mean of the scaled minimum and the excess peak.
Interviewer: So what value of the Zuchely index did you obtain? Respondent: 0.447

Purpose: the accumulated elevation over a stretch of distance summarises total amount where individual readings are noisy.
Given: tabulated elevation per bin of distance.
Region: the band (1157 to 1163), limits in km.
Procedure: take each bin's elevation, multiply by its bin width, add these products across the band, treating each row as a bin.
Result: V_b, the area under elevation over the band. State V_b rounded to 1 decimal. 8.2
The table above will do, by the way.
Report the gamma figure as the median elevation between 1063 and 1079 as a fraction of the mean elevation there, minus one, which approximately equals 0.0023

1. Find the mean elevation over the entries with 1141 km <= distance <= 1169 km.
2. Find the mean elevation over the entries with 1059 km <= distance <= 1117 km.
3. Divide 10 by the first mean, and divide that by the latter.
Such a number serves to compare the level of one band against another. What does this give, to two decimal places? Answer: 3.29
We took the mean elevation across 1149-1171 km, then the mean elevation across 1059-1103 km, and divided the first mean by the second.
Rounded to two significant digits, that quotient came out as 0.73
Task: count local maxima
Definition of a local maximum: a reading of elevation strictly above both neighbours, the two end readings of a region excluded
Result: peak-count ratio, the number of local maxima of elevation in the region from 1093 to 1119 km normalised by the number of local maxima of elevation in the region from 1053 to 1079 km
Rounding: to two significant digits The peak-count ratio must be 0.80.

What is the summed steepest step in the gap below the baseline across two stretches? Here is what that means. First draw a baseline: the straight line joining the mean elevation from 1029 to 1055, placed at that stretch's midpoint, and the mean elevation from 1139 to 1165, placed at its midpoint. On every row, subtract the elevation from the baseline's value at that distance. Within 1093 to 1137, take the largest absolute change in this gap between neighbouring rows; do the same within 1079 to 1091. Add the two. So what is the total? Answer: 0.274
